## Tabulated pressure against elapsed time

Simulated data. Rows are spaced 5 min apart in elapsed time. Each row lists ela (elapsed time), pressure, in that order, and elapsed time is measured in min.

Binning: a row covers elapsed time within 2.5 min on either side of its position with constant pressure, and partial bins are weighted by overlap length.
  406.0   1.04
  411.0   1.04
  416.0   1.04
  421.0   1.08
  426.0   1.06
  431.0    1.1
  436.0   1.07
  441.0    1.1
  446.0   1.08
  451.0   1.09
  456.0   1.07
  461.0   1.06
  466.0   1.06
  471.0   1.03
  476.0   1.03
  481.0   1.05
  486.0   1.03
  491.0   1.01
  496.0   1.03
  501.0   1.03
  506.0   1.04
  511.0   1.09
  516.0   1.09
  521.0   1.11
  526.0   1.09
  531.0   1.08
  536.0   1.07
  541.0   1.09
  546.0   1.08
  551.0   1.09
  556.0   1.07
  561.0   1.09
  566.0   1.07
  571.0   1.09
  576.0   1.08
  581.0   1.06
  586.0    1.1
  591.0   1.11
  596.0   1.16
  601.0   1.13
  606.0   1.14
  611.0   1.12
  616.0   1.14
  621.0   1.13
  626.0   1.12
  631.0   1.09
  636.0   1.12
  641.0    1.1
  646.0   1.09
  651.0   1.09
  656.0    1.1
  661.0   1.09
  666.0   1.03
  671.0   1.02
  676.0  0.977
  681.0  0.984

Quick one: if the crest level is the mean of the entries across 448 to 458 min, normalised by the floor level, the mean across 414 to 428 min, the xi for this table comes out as 1.019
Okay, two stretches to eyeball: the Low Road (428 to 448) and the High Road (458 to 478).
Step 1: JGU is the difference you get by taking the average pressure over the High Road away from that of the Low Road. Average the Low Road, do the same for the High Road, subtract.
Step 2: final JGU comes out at 0.04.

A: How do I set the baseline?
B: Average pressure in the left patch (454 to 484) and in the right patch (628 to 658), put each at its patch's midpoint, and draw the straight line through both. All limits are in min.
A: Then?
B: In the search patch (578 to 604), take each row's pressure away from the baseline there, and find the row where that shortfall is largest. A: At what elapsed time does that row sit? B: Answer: 581.0 min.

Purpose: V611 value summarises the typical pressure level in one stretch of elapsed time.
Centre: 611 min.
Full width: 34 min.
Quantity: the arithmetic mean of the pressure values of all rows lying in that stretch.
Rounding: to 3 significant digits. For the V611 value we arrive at 1.13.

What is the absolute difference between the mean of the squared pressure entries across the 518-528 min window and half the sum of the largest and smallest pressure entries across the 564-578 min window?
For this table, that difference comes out 0.13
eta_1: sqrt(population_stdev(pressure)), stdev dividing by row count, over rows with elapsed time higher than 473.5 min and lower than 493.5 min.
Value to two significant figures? 0.12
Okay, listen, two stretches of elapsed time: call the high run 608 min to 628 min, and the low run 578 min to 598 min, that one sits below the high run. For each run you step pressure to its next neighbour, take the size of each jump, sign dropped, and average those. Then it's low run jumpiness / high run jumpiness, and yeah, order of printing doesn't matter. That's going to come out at 2.5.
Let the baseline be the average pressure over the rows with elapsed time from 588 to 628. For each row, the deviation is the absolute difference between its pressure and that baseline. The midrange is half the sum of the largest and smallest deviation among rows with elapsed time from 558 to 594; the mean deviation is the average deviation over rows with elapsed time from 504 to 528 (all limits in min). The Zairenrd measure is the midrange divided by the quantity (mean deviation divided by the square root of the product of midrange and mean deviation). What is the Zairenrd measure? 0.046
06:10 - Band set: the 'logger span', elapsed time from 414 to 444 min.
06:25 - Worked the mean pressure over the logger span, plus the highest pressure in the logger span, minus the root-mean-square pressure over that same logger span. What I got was 1.10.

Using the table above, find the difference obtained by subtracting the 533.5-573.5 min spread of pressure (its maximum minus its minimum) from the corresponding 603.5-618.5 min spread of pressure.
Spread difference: 0.00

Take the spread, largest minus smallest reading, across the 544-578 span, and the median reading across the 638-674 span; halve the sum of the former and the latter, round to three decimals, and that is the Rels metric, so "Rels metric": 0.555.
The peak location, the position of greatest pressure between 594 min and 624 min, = 596.0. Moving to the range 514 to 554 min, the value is 521.0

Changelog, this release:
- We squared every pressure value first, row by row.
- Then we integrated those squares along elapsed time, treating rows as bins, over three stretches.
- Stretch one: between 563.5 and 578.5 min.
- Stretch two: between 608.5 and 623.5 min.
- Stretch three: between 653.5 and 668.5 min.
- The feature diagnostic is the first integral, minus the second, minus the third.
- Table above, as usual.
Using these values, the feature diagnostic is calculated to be -19.0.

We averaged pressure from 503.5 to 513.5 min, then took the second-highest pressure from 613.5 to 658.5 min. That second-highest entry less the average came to 0.065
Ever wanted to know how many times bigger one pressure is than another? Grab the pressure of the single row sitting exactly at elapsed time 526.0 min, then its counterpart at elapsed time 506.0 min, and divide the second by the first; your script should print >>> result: 0.95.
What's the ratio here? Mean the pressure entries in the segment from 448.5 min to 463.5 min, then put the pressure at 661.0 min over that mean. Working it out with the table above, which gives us 1.02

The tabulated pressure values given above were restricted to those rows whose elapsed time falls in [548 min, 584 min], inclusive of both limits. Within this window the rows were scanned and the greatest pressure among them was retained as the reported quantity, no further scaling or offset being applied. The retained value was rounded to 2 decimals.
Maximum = 1.09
